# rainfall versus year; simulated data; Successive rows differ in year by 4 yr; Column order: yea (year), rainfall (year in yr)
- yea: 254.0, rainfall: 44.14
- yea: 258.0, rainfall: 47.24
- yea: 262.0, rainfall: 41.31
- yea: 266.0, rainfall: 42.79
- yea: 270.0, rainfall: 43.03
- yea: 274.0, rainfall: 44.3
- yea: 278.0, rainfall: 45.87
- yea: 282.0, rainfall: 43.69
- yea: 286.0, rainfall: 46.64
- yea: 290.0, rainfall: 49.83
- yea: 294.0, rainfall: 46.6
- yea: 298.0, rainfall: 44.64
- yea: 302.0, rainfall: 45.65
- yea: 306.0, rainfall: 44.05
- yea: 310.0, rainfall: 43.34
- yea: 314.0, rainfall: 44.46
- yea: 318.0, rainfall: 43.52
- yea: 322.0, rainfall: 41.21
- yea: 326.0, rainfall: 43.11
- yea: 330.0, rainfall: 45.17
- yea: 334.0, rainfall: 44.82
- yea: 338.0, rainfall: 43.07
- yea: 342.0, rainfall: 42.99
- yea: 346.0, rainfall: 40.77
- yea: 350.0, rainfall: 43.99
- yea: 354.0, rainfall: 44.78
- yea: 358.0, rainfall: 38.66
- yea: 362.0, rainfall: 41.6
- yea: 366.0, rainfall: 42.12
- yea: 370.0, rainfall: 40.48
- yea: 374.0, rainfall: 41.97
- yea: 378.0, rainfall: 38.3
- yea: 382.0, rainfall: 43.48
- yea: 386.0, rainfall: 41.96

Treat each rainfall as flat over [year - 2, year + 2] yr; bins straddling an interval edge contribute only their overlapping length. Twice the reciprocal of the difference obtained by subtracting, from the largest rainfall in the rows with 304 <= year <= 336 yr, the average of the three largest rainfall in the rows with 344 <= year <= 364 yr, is 1.2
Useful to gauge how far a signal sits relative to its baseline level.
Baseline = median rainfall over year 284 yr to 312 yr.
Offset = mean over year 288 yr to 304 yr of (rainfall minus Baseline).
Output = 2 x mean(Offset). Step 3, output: 2.1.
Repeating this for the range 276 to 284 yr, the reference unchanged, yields -1.7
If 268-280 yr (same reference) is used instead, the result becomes -2.5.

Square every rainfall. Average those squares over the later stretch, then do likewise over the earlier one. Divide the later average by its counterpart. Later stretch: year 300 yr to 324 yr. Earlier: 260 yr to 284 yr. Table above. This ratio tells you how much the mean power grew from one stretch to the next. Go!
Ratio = 1.01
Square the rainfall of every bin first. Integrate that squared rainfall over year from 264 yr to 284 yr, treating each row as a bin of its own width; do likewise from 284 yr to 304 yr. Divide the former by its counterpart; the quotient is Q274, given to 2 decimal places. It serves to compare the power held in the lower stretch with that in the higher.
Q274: 0.89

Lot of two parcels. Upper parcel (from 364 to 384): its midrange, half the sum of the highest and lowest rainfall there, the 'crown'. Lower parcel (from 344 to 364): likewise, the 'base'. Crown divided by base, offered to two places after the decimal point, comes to 0.98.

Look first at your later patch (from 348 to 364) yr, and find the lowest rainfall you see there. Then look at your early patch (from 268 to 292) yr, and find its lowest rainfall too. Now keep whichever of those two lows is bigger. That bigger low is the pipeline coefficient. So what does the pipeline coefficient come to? 43.03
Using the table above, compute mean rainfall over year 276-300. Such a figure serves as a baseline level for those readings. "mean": 46.2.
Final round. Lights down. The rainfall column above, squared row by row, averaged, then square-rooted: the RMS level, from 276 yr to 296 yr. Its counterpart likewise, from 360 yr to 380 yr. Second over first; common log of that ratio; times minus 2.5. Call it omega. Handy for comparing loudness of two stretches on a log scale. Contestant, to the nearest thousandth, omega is 0.140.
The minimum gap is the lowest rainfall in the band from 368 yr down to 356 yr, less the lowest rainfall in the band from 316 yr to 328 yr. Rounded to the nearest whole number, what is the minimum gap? -3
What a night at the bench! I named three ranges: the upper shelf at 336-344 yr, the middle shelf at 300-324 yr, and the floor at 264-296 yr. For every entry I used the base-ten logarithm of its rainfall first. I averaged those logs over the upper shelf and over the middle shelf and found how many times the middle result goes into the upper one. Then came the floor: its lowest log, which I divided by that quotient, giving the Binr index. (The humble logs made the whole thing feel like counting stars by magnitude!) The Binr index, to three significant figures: 1.64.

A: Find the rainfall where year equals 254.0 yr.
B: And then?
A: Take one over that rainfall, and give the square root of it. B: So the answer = 0.151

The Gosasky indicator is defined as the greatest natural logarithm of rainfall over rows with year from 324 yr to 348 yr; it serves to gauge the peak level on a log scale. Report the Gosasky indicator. 3.81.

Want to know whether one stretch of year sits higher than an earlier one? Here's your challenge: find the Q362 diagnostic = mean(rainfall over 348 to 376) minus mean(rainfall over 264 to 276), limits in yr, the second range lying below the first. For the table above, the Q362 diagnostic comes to -1.4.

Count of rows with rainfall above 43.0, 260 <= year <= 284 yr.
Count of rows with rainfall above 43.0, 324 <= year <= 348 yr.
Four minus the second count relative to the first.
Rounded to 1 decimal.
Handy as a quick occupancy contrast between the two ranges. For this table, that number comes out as 3.0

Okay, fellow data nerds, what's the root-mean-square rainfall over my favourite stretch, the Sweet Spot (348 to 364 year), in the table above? 42.3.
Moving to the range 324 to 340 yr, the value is 44.1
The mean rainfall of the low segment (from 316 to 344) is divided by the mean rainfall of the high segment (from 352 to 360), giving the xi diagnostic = 1.04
